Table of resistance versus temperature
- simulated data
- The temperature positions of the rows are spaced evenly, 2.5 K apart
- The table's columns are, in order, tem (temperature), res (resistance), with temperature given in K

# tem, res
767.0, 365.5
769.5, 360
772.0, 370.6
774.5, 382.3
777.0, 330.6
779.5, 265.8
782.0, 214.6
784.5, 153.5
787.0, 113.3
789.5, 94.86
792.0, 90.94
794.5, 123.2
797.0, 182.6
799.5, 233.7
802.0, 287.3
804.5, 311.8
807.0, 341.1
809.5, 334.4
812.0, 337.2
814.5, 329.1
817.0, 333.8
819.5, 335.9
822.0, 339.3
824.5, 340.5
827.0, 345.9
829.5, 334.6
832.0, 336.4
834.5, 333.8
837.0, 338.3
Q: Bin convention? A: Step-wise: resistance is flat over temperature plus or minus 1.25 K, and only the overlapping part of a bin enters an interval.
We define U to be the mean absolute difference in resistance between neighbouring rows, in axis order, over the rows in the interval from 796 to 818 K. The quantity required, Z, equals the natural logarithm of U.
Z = 3.1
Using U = 23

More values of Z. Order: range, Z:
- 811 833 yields 1.6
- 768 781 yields 3.5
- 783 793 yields 3.0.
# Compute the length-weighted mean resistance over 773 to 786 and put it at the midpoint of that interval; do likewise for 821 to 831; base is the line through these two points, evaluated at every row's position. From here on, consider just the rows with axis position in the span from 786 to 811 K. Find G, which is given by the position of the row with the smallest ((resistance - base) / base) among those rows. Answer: 792.0 K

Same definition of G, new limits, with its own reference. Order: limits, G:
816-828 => 824.5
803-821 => 804.5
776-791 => 789.5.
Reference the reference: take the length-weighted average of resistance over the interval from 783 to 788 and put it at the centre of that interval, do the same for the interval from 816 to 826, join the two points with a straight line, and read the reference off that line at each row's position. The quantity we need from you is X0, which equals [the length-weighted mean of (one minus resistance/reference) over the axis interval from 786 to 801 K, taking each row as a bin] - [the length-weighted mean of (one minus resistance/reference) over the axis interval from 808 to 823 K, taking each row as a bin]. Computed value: 0.3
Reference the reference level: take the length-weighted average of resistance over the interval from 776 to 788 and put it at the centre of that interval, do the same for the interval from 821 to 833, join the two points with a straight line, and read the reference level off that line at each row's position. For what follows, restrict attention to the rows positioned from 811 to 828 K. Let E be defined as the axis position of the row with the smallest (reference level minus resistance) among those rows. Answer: 812.0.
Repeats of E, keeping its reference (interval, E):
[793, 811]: 807.0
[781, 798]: 782.0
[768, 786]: 774.5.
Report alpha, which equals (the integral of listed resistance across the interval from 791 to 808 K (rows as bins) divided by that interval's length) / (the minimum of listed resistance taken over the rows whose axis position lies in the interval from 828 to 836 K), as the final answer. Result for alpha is 0.7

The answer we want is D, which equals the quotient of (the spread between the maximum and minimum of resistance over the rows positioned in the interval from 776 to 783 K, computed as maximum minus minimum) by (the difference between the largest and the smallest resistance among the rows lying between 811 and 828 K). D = 7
